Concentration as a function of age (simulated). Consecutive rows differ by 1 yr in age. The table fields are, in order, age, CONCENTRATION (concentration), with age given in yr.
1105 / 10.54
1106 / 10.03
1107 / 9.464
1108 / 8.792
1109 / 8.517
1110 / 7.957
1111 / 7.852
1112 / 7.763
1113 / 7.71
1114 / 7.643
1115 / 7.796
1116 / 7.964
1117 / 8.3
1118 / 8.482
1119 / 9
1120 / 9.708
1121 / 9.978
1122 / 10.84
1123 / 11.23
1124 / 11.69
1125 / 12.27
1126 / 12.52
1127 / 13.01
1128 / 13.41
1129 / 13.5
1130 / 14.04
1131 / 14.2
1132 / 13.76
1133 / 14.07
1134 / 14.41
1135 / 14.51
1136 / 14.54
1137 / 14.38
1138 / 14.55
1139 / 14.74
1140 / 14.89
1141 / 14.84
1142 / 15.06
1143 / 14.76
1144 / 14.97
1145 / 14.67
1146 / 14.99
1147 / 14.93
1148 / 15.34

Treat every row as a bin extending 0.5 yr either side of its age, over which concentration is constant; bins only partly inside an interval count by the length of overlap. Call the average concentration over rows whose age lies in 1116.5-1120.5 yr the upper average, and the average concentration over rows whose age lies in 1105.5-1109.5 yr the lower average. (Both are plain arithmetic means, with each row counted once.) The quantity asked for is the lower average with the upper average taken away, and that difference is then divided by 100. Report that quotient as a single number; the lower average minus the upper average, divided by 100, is 0.003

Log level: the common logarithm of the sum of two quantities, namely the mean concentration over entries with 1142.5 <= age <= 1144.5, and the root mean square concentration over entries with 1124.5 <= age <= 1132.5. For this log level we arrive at 1.45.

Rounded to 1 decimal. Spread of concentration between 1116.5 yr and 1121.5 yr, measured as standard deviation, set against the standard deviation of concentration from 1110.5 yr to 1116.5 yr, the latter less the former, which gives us -0.6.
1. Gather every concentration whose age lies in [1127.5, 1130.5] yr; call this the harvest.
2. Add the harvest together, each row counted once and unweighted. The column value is 41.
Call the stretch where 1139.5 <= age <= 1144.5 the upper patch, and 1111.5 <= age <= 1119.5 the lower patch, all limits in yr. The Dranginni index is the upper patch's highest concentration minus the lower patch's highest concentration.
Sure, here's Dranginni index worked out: 6.1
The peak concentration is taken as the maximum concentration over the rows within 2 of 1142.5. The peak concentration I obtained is 15.06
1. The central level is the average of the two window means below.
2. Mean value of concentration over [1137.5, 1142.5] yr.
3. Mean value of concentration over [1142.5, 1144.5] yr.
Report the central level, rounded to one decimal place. 14.8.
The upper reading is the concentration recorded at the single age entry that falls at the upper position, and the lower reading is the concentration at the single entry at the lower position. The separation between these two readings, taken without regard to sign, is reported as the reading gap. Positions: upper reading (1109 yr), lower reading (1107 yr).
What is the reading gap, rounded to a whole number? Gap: 1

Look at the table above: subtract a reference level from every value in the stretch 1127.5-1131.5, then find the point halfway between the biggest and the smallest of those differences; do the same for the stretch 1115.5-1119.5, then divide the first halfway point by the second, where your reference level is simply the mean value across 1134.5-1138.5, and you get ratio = 0.11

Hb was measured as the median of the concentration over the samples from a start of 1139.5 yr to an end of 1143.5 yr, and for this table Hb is 14.9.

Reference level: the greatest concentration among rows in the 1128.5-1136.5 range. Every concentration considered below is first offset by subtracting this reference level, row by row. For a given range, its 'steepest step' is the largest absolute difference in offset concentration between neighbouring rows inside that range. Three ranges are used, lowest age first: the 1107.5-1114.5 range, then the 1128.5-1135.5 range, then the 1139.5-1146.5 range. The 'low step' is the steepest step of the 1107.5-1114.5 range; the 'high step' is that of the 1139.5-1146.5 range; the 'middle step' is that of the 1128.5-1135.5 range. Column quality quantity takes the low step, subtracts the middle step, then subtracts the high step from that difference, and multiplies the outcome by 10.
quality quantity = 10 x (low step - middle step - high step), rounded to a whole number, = -3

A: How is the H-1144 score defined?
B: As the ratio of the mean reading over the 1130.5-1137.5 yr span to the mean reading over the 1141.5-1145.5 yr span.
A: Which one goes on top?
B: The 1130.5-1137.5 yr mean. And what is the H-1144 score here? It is 0.96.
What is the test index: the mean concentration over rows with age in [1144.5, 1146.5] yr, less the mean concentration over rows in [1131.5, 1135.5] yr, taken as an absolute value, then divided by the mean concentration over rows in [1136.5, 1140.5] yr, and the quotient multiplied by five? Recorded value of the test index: 0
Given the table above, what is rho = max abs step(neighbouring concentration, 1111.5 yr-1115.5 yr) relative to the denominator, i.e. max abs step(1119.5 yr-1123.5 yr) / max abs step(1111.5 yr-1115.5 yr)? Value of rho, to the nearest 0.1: 5.6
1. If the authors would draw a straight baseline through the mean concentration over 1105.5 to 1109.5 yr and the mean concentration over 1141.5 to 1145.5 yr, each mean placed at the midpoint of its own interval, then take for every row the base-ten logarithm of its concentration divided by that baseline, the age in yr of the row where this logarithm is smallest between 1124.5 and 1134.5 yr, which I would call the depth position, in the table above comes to 1125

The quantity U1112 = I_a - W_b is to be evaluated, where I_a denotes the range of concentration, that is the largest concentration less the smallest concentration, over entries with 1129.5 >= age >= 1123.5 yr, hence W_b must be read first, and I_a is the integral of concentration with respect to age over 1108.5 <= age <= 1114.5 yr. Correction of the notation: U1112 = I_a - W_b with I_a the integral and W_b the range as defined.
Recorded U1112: 46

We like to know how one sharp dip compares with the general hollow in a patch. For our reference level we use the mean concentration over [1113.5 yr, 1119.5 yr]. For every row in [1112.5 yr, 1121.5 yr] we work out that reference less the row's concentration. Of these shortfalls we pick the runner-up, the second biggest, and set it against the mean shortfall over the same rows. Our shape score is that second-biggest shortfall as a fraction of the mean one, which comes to -1.6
